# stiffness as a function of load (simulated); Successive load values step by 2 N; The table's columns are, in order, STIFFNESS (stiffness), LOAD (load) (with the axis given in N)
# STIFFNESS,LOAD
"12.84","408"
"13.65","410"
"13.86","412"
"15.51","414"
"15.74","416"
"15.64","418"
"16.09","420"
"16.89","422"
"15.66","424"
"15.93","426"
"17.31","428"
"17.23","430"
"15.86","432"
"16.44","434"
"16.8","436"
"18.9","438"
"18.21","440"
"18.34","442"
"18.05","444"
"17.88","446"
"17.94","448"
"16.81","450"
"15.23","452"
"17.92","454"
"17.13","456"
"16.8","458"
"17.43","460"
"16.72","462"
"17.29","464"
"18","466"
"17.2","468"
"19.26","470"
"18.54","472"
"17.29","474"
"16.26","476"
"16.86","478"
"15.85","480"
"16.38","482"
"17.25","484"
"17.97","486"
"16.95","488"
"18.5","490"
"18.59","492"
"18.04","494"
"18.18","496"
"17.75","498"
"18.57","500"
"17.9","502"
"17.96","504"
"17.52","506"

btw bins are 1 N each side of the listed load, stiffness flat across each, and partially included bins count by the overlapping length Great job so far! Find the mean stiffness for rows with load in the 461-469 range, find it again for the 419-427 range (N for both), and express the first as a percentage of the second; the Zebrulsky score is 107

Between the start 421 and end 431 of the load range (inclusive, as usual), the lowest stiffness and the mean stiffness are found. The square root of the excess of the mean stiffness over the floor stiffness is 1.0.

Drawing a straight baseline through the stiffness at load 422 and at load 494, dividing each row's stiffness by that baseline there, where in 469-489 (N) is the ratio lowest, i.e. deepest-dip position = 480 N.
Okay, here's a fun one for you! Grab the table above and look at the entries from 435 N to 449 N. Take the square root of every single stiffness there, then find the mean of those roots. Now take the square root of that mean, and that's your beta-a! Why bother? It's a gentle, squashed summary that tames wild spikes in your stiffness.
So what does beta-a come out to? 2.06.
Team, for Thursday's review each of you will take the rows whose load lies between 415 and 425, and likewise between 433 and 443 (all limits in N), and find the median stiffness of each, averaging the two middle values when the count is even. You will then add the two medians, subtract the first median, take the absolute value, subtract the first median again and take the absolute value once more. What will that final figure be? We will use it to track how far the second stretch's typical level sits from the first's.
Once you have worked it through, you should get 2.5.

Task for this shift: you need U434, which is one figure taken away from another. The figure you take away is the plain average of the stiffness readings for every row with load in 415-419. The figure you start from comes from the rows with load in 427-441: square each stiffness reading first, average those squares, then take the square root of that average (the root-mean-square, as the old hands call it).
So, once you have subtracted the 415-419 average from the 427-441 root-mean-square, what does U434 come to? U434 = 1.6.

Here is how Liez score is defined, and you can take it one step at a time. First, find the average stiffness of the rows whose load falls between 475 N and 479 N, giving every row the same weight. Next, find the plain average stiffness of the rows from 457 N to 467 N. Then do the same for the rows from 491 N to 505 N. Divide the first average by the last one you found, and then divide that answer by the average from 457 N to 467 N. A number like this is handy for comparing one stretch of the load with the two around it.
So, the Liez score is 0.0529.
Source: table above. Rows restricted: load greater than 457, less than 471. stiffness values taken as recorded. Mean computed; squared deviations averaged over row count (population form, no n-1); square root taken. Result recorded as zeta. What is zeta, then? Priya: 0.81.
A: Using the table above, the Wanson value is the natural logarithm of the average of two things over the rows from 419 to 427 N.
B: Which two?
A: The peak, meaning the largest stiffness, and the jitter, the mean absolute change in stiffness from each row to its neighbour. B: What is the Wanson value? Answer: 2.18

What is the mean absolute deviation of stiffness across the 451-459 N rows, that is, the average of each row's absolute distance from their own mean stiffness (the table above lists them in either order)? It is 0.77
